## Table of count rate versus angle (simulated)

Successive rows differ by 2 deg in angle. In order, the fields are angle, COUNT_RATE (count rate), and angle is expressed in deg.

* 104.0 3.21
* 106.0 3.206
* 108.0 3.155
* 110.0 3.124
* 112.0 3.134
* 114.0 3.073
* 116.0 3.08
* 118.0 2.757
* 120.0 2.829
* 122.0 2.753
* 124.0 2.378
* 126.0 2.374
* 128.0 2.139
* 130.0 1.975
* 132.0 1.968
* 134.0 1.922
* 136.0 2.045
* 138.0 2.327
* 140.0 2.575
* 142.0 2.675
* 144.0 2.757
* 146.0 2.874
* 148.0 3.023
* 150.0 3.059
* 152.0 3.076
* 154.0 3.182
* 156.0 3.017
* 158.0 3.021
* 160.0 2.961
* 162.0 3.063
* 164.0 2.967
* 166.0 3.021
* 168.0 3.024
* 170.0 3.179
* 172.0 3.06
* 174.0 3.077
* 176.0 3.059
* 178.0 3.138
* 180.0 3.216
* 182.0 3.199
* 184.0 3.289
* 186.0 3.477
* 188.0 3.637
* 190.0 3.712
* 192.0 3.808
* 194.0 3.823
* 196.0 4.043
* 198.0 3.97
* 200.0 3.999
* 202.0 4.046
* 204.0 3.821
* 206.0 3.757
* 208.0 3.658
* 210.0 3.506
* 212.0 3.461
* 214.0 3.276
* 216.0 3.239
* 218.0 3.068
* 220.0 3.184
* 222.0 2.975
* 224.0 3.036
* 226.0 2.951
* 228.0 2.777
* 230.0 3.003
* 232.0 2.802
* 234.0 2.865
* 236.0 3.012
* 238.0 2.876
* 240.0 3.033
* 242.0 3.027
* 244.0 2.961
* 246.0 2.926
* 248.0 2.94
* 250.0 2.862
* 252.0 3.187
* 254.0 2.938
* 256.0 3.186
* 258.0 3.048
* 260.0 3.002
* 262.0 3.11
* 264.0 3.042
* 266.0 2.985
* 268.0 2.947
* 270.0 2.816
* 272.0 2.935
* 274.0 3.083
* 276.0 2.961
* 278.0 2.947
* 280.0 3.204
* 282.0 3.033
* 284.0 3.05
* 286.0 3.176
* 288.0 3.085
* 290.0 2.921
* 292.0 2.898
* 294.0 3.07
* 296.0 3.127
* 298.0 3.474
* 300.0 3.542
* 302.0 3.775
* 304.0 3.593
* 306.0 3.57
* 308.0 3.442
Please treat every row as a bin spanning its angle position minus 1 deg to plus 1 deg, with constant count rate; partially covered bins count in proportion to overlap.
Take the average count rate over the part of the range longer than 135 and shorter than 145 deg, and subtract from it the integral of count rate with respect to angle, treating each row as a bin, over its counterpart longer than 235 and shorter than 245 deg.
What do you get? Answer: -27.3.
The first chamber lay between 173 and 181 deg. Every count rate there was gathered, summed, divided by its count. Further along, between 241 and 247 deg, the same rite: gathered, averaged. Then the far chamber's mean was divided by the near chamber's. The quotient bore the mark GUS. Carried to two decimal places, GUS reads 0.95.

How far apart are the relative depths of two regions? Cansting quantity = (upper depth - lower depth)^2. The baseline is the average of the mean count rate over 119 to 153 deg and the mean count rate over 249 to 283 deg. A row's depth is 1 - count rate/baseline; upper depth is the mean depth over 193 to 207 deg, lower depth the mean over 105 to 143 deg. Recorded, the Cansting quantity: 0.23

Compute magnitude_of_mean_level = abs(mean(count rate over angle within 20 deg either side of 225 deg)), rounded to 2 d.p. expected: 3.12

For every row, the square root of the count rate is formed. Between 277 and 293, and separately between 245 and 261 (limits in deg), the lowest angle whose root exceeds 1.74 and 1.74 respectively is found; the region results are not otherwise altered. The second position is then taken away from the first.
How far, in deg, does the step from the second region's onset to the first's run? 28 deg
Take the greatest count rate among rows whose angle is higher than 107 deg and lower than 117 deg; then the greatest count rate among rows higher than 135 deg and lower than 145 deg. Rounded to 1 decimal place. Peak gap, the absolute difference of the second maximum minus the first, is 0.4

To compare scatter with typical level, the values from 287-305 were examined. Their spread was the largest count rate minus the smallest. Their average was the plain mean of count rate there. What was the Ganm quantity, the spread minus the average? -2.40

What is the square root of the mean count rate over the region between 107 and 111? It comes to 1.77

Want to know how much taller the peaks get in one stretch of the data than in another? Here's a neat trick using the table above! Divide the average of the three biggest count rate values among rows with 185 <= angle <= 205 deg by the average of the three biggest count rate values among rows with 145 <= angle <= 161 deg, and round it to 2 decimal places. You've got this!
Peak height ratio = 1.30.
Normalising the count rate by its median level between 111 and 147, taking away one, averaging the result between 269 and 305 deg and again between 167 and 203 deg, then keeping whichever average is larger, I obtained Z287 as 0.33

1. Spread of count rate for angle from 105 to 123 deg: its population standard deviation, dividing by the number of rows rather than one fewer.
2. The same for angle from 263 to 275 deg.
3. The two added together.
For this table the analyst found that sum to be 0.26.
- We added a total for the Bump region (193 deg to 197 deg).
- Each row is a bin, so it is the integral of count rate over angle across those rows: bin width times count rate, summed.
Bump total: 16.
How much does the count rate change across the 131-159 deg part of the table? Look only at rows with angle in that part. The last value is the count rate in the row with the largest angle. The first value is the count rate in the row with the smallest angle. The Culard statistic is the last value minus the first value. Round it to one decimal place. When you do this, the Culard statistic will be 1.1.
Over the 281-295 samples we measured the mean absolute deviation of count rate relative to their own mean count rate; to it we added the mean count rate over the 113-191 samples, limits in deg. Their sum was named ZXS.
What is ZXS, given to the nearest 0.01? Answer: 2.94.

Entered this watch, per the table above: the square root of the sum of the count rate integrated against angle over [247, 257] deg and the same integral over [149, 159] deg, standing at 7.81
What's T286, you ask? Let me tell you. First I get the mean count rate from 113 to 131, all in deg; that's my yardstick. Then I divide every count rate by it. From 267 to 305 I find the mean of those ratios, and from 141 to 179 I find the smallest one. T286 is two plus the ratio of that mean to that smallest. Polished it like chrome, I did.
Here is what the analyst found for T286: 3.17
